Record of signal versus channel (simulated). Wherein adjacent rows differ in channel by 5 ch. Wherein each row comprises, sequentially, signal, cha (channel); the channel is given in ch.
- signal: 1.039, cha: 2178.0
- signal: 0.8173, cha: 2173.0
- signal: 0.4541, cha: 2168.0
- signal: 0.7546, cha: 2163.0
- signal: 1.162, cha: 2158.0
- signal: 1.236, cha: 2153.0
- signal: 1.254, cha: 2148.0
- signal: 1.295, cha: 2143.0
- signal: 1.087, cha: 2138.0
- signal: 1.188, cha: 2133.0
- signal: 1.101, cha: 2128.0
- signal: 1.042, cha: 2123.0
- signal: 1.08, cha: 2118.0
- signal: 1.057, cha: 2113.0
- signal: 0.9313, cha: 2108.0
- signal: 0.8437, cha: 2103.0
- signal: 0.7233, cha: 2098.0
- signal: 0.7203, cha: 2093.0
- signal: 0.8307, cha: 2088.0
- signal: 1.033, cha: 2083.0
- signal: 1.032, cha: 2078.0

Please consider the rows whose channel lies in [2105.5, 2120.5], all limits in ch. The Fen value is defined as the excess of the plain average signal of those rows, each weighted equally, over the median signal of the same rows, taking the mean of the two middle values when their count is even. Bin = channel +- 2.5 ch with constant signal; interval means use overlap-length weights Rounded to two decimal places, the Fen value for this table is -0.03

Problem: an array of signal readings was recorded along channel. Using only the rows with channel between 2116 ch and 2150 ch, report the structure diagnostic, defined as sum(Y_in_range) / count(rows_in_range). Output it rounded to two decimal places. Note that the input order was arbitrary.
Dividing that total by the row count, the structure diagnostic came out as 1.15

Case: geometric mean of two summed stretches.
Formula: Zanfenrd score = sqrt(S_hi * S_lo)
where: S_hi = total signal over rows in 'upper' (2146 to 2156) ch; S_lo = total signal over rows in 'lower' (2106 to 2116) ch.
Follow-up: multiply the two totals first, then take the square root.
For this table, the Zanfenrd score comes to 2.23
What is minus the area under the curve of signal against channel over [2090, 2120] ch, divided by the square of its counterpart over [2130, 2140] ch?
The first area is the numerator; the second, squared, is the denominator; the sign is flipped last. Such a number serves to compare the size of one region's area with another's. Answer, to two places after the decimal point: -0.21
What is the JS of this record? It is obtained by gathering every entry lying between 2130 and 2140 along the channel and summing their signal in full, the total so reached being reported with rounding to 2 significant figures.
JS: 2.3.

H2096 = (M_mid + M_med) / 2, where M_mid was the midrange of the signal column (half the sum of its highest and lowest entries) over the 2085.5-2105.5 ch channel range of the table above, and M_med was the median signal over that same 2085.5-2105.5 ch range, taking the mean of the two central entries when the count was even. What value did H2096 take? 0.78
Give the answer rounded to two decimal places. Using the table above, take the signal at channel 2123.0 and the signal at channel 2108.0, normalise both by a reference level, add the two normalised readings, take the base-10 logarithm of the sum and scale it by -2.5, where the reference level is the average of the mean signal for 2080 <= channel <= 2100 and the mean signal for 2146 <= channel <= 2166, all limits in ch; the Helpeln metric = -0.78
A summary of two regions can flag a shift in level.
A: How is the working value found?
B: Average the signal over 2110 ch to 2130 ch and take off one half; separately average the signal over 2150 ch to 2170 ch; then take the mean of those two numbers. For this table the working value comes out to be 0.74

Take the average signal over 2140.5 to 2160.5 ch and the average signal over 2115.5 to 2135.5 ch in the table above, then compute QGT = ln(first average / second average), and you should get 0.11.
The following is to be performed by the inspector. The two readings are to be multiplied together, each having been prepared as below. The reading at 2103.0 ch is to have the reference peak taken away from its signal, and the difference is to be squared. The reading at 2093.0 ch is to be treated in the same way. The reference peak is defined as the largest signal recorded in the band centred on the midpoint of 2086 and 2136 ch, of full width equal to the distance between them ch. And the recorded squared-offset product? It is 0.0259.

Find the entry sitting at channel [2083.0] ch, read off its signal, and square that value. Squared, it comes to 1.1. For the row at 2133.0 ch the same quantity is 1.4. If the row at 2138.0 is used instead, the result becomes 1.2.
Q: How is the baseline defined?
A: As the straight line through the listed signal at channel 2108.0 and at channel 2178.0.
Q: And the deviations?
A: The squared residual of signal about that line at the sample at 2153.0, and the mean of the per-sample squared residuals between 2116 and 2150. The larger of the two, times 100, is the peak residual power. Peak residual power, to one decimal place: 5.5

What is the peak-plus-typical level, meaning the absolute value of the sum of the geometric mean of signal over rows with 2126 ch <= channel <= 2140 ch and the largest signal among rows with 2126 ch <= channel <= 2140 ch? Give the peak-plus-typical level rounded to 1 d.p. 2.3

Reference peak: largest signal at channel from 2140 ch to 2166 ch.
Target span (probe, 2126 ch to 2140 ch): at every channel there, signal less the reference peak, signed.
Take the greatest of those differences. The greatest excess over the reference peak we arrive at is -0.11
